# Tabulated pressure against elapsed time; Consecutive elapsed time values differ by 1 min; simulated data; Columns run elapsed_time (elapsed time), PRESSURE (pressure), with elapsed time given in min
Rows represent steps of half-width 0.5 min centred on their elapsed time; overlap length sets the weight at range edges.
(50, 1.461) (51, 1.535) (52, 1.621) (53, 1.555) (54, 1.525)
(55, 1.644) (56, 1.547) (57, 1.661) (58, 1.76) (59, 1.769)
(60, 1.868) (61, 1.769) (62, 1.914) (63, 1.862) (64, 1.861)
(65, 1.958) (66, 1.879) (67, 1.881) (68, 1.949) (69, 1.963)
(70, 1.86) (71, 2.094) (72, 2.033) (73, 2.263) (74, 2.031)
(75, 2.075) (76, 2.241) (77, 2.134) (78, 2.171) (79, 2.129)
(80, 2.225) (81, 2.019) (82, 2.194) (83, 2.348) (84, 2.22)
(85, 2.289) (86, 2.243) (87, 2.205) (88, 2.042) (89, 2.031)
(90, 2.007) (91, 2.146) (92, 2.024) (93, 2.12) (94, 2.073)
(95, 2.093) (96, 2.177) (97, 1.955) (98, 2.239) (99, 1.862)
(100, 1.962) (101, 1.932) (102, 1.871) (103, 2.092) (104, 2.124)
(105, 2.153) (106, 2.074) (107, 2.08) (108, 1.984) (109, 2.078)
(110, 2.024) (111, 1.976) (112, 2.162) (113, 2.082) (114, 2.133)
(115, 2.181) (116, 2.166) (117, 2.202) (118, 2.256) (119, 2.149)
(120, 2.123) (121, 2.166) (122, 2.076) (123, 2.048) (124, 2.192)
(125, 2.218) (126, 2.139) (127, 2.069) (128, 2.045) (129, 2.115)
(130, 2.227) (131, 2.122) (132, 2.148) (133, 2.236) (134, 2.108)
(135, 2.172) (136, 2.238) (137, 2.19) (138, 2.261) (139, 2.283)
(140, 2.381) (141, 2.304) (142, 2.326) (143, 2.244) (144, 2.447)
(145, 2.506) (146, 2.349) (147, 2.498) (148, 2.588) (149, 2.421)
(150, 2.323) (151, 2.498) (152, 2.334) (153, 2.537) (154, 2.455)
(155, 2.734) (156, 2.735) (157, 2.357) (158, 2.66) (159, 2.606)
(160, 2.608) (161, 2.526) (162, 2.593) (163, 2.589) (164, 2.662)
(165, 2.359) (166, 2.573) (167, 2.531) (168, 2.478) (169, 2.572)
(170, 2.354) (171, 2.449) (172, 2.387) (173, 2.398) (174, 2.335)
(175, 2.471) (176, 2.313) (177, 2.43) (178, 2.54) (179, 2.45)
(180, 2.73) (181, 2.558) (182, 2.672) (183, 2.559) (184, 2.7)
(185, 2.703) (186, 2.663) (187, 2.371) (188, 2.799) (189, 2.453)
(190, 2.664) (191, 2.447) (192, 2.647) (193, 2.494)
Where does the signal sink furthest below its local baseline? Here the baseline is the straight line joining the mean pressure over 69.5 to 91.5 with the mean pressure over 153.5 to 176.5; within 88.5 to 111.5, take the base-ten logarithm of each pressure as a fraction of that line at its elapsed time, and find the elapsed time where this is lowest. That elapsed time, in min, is 102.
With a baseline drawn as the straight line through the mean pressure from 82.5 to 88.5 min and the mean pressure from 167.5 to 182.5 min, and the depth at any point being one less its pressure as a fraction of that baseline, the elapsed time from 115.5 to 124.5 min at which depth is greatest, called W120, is 123 min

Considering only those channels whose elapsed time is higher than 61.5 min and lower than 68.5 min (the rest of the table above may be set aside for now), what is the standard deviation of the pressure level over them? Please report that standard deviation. 0.04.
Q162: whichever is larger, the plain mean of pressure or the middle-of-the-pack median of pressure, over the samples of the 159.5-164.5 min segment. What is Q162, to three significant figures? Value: 2.60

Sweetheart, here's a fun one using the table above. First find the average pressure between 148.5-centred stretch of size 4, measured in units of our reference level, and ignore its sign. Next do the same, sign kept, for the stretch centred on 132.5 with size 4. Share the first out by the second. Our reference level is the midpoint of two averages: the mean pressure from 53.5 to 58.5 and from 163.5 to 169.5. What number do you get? 1.14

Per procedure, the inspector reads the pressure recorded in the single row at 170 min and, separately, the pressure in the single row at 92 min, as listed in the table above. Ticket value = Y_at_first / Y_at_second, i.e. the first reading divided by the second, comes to 1.16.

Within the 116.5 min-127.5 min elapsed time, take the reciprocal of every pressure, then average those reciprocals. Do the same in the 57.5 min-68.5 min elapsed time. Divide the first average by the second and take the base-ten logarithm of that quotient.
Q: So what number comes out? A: -0.063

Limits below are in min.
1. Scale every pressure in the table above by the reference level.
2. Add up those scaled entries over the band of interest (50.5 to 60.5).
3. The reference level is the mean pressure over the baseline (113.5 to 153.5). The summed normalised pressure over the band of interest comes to 7.3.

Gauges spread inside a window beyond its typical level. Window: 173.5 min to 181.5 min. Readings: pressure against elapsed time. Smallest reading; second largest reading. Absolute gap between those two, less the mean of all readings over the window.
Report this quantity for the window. -2.23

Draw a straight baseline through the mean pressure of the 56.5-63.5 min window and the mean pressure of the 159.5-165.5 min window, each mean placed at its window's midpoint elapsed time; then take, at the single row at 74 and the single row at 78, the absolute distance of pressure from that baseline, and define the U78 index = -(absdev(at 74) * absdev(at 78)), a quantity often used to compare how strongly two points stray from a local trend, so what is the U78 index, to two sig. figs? -0.030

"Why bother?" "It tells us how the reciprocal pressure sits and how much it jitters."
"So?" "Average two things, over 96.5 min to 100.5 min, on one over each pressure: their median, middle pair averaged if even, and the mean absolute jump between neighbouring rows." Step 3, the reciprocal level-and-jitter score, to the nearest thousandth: 0.286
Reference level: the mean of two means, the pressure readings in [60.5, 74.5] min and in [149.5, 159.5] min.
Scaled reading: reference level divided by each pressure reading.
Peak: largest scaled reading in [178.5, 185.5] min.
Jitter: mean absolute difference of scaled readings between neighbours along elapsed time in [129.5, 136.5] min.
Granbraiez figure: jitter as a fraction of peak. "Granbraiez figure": 0.041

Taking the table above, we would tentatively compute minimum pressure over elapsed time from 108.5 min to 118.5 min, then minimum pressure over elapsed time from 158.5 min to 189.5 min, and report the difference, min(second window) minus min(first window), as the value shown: 0.34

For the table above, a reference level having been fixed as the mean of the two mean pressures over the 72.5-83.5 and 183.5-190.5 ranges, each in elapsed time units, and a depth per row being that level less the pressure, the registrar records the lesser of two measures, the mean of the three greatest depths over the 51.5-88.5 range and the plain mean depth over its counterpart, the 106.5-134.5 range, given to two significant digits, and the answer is 0.27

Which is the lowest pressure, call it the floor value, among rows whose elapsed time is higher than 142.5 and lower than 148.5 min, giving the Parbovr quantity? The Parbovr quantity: 2.244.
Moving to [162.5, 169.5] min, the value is 2.359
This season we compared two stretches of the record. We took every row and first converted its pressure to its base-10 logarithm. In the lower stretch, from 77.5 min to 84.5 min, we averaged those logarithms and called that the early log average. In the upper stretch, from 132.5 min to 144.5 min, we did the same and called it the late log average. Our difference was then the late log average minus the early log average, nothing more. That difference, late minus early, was 0.016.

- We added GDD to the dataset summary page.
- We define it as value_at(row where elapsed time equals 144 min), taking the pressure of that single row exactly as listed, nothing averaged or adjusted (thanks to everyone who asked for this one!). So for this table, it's 2.447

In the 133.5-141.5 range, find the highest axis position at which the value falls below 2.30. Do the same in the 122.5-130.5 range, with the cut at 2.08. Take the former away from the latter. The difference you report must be -11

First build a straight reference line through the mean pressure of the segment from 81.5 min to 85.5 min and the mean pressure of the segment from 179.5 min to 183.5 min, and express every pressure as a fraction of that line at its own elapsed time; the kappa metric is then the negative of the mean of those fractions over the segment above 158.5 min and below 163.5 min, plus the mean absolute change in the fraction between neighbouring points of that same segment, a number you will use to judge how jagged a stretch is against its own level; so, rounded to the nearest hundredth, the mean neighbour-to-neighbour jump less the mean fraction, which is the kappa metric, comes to -1.00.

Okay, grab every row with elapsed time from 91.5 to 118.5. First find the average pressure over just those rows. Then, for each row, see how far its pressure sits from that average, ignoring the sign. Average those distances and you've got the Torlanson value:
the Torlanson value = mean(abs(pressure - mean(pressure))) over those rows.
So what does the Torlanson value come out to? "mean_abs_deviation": 0.082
